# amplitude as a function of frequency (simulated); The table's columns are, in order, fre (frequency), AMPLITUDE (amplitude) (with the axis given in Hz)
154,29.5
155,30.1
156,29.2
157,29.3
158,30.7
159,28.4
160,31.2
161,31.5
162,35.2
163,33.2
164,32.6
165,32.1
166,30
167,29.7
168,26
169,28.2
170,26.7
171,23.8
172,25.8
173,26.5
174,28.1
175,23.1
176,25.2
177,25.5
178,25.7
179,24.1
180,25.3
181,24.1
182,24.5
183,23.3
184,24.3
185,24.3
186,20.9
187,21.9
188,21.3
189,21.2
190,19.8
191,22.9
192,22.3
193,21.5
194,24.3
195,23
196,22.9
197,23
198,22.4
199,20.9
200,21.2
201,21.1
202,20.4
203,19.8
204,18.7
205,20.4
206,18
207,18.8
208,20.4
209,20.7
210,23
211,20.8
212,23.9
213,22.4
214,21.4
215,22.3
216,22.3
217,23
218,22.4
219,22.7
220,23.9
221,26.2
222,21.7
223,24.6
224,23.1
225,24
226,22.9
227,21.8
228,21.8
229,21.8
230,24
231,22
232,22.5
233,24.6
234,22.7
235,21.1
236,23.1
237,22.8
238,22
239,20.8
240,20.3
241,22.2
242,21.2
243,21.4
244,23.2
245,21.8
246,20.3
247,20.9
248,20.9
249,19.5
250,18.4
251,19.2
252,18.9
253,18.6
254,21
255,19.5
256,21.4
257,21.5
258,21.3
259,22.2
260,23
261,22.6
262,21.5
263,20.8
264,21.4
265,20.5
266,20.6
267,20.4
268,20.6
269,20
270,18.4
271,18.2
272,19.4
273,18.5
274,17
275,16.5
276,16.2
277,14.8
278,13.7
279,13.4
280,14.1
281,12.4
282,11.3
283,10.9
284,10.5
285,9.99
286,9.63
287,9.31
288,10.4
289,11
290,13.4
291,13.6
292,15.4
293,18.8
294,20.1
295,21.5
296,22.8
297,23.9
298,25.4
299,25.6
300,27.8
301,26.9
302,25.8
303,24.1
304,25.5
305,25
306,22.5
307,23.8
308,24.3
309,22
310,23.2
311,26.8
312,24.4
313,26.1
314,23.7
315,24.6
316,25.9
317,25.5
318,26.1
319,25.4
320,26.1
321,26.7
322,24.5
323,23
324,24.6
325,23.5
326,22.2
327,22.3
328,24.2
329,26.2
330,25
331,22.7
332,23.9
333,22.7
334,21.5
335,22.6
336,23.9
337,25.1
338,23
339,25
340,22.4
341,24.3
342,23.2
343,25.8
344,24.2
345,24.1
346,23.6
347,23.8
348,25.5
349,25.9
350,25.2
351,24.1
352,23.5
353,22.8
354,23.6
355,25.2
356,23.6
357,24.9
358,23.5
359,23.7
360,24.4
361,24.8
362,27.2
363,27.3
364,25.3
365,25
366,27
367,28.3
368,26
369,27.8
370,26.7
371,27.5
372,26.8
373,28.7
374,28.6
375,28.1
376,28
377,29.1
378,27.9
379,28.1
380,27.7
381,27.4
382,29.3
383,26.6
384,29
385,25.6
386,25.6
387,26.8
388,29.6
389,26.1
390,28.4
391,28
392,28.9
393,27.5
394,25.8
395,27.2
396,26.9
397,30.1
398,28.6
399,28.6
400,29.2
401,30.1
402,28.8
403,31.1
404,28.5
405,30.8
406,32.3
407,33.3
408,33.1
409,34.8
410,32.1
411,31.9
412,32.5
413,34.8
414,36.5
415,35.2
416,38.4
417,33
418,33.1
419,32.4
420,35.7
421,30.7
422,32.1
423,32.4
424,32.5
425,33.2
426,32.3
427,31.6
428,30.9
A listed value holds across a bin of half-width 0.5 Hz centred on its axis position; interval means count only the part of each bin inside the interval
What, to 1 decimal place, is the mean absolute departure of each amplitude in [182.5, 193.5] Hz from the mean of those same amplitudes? 1.2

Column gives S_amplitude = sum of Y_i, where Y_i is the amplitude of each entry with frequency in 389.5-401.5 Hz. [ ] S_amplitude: 339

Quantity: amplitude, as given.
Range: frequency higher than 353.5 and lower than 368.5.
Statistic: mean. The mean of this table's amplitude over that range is 25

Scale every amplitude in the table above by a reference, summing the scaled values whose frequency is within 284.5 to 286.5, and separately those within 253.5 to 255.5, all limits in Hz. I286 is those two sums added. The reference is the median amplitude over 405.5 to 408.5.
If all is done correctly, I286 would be 1.8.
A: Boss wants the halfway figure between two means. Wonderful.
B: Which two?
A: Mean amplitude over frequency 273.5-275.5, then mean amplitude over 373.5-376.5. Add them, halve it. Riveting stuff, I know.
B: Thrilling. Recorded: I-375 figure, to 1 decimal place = 22.5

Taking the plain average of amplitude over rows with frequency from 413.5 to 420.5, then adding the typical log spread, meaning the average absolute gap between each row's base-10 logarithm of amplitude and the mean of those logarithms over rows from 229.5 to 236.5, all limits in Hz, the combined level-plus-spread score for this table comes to 34.9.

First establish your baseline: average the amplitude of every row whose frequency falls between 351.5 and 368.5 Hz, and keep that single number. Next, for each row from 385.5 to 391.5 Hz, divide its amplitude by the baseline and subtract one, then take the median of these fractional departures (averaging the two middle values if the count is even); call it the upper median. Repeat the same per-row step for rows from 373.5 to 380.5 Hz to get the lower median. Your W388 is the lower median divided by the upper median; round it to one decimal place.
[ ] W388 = 1.3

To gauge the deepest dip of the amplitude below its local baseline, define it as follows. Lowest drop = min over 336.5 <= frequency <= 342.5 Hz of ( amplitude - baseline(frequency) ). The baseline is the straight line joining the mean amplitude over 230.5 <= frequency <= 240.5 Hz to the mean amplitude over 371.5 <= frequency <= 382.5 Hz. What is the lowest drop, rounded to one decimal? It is -4.2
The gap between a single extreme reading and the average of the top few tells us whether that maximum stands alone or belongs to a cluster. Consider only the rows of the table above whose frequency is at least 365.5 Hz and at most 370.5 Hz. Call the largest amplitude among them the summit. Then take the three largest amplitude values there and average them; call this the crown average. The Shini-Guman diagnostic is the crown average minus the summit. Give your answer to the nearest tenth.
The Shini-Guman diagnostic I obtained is -0.6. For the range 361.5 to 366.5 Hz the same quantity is -0.1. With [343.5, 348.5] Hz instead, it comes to -0.9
